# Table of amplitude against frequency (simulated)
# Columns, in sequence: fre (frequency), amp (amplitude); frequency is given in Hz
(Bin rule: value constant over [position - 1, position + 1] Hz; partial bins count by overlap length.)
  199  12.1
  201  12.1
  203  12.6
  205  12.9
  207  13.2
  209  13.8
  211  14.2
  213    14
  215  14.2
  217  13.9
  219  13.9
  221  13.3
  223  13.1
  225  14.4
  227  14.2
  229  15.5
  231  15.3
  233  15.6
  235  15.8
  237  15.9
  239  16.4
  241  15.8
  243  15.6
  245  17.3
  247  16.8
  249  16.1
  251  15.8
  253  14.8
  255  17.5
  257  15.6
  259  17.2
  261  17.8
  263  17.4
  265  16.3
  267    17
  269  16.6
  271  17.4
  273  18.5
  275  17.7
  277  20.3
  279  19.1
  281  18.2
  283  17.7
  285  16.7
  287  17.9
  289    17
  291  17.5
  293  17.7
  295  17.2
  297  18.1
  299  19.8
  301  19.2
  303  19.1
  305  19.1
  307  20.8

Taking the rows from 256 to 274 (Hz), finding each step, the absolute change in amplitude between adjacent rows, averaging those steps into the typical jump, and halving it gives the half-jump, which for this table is 0.42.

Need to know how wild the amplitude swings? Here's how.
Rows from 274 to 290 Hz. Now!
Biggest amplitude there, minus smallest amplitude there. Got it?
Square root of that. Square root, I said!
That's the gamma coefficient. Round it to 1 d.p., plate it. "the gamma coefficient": 1.9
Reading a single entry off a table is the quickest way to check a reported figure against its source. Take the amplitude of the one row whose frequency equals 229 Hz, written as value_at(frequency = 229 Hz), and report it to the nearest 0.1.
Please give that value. 15.5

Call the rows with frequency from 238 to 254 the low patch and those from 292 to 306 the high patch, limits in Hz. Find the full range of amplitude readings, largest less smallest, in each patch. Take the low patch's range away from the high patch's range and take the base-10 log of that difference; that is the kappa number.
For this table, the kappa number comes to -1.00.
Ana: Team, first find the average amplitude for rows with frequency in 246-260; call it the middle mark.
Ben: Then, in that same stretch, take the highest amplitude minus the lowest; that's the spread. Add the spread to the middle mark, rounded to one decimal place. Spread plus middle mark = 19.0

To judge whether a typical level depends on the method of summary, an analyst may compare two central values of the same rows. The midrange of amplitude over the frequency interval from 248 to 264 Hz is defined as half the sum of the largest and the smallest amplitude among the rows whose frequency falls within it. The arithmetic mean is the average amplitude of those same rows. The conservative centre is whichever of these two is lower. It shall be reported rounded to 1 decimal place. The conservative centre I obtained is 16.3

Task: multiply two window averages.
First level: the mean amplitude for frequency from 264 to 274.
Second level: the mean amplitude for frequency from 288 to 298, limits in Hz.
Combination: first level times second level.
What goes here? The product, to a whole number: 300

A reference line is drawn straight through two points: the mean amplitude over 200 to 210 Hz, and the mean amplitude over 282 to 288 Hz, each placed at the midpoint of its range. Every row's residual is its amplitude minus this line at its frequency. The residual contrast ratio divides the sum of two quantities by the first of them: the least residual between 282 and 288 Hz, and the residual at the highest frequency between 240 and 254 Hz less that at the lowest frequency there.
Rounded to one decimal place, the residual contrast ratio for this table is 3.3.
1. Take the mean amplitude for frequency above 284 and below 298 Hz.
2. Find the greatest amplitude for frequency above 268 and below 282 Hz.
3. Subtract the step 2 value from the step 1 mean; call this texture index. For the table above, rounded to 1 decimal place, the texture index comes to -2.9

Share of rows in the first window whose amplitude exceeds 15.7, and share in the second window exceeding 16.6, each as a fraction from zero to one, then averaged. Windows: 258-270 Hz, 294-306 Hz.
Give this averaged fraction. 1.0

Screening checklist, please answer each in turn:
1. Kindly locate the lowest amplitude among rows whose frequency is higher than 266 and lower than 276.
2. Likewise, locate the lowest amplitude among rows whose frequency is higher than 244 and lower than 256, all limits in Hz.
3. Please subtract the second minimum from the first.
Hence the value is 1.8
